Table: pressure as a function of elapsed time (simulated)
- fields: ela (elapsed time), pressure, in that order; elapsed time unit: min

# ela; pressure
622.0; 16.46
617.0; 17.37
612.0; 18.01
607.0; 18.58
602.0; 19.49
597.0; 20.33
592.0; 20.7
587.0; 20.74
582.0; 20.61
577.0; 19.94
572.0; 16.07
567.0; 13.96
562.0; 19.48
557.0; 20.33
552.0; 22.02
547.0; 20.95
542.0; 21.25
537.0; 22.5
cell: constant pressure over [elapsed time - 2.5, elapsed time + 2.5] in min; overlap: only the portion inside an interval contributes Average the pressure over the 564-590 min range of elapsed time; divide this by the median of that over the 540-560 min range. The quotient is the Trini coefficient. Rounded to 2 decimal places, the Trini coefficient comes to 0.87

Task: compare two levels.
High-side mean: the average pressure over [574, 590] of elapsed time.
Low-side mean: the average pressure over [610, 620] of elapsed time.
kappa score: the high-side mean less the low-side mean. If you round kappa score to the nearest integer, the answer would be 3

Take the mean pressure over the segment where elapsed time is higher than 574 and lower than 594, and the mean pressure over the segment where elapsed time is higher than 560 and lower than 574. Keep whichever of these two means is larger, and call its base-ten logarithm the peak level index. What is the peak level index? 1.31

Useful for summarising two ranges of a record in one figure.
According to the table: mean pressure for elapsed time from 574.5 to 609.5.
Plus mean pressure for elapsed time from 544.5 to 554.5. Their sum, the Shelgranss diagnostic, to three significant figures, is 41.5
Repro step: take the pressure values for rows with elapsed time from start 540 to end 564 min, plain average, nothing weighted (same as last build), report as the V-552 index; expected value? 20.8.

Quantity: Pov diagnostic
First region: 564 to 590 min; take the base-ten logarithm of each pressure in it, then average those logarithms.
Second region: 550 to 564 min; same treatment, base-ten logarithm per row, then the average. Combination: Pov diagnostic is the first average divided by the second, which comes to 0.96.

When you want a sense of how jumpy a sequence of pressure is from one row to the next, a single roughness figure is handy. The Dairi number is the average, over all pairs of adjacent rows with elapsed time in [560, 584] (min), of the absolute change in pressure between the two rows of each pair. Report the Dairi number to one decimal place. 3.0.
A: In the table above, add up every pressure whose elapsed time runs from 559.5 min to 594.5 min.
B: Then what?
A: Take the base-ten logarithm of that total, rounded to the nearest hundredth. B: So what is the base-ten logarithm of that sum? 2.12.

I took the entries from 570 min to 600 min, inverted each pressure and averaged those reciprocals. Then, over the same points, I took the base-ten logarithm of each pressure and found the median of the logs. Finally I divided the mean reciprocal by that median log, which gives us 0.039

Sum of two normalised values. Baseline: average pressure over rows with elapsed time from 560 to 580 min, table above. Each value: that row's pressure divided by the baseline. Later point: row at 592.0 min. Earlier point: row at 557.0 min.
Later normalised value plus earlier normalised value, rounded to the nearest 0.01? 2.36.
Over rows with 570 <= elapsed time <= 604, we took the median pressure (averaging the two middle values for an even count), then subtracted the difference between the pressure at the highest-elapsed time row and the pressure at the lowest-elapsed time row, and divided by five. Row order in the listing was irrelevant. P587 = 3.4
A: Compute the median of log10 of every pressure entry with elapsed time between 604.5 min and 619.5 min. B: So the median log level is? 1.26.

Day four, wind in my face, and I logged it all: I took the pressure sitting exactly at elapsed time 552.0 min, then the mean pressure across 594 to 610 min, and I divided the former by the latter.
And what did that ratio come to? 1.13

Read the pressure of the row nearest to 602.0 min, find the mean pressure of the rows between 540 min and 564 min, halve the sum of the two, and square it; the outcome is 406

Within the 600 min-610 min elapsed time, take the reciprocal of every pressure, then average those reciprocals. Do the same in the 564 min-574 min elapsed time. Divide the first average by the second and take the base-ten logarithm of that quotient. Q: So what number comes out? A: -0.10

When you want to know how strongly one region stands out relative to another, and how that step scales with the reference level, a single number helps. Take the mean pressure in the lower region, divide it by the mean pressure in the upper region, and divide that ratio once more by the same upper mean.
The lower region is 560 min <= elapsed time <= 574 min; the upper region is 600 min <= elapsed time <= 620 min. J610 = 0.049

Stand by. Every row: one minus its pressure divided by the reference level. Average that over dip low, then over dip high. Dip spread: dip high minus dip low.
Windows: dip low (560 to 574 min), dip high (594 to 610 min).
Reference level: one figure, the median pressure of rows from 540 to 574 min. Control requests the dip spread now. -0.15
